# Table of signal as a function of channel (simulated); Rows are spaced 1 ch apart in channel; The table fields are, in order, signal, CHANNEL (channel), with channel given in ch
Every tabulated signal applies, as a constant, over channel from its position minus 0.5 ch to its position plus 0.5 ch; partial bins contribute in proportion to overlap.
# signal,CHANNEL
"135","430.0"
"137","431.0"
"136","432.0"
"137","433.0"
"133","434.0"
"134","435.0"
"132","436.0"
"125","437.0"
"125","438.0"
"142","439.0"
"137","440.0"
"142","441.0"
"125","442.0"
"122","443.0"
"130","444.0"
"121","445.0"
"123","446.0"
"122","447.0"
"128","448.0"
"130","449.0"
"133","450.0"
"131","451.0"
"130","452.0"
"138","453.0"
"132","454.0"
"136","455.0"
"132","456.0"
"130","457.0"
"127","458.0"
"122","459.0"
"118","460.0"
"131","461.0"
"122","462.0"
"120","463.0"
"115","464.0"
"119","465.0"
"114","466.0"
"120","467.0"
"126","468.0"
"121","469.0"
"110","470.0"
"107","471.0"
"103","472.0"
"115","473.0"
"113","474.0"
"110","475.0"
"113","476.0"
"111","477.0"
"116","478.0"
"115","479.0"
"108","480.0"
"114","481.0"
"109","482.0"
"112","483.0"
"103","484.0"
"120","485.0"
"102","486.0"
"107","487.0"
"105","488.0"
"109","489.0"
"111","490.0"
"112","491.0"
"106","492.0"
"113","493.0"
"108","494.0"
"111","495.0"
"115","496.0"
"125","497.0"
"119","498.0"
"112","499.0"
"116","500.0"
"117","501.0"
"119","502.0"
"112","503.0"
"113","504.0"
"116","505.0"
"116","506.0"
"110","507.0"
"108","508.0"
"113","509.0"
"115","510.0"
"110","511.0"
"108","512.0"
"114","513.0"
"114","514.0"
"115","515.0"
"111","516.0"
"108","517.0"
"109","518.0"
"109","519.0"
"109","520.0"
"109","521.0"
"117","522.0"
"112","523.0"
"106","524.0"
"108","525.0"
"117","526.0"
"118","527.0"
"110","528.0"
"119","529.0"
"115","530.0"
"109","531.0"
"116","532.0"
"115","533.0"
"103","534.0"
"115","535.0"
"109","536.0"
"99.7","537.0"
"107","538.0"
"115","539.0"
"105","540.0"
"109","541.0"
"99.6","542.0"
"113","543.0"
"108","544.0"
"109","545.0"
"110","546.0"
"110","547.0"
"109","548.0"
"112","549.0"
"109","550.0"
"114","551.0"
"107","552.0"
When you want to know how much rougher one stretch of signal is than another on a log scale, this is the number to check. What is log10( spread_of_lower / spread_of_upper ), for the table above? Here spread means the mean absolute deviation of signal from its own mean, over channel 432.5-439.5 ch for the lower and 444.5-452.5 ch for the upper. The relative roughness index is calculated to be 0.1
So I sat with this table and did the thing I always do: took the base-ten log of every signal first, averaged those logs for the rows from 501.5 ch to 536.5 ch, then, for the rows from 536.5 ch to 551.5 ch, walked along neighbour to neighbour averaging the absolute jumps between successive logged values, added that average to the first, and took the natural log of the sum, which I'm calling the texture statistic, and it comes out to 0.728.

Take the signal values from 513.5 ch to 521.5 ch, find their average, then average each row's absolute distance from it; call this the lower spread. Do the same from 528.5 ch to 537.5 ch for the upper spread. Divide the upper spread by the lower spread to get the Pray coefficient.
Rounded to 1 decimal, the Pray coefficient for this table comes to 2.5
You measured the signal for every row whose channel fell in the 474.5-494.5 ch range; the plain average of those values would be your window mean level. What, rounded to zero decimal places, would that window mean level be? 110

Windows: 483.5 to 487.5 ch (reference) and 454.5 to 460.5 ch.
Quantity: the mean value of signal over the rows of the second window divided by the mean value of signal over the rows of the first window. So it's 1.18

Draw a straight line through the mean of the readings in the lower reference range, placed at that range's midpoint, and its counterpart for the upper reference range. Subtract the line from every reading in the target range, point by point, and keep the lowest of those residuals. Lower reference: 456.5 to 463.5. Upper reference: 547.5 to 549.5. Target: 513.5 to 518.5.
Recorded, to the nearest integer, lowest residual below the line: -7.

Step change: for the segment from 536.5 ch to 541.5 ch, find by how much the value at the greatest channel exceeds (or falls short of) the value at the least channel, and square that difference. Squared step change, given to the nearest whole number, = 86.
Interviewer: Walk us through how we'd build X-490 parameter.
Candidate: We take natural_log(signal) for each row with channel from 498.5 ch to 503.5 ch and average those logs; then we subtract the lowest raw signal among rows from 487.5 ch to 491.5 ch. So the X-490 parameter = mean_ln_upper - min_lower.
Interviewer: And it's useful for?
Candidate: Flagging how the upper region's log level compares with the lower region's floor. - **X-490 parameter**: -100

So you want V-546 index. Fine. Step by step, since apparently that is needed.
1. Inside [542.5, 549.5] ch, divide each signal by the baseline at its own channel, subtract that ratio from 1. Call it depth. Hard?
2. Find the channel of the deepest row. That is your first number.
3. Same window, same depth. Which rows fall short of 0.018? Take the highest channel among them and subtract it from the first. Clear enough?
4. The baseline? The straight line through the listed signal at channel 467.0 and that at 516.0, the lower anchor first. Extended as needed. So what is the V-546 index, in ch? -5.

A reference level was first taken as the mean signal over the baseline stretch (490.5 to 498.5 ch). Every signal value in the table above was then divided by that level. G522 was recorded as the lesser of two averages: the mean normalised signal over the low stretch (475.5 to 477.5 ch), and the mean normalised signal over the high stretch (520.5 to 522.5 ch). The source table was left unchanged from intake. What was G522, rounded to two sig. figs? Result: 0.99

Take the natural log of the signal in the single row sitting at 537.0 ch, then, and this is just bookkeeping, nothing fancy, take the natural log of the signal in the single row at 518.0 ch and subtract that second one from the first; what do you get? -0.089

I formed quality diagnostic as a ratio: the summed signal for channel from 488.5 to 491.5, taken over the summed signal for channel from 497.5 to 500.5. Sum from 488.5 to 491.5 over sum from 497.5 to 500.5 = 0.96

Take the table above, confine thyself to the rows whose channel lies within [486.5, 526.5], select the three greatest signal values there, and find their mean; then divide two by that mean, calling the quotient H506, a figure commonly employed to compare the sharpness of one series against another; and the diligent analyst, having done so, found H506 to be 0.0165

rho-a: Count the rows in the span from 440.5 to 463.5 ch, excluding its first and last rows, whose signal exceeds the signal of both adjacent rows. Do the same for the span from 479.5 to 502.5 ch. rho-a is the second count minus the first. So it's 1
